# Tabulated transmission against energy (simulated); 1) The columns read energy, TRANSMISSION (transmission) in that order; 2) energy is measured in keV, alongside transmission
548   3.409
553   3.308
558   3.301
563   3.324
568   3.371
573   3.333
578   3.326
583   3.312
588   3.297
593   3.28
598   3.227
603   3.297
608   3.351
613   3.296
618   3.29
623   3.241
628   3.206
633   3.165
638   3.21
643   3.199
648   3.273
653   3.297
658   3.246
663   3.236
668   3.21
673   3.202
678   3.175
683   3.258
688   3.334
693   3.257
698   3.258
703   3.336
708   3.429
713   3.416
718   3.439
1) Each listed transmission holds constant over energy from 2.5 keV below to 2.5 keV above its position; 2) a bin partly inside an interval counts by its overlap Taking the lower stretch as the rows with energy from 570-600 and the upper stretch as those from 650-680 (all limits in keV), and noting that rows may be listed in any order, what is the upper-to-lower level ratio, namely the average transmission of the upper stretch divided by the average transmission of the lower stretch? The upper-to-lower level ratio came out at 0.98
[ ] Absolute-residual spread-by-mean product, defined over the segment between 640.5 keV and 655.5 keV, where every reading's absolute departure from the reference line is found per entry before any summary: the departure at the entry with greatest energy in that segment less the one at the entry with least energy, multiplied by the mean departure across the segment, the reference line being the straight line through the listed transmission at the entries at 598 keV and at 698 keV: 0.0005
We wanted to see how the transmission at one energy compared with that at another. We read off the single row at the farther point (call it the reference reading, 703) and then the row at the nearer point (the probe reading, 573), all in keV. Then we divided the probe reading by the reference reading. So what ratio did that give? 0.999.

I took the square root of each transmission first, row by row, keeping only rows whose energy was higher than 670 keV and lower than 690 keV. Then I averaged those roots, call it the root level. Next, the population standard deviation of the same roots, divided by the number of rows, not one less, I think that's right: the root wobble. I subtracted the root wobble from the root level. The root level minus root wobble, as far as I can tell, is 1.78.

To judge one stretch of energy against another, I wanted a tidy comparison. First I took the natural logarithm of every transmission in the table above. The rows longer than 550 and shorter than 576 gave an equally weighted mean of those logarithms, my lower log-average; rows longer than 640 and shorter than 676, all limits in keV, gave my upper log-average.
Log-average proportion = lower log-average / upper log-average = 1.02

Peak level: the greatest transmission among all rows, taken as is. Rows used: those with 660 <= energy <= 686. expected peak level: 3.258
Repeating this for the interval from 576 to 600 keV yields 3.326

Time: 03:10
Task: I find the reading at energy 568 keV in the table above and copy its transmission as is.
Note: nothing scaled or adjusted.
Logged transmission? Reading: 3.371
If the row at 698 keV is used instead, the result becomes 3.258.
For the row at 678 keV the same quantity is 3.175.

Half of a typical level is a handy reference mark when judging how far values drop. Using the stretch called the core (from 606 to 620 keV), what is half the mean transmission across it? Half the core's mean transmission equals 1.656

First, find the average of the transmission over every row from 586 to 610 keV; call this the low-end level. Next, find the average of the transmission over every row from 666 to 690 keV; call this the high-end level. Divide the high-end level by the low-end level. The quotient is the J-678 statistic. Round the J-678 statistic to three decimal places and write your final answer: 0.983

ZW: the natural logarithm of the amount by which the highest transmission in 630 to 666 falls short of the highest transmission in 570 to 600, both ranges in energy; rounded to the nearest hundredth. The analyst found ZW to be -3.32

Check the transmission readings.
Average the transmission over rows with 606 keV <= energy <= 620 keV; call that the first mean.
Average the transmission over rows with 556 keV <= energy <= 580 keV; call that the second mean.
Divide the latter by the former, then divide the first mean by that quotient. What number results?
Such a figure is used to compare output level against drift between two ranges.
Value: 3.29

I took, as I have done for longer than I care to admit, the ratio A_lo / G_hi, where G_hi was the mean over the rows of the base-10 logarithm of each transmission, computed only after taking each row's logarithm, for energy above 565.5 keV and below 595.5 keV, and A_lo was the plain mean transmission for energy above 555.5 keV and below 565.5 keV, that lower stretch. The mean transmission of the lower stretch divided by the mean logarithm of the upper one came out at 6.36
